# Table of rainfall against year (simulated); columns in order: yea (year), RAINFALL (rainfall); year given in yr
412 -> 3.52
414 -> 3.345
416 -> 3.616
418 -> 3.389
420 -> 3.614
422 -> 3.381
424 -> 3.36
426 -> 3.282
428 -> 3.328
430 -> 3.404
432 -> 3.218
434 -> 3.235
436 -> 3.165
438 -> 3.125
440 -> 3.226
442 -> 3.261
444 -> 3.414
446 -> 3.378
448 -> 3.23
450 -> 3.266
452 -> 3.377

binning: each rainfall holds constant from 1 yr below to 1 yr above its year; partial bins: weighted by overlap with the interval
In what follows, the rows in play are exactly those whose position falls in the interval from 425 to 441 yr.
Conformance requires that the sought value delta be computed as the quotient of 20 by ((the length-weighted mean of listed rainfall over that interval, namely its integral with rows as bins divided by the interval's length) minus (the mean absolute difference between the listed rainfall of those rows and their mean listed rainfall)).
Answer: 6.3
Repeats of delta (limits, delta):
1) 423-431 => 6.1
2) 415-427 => 6.0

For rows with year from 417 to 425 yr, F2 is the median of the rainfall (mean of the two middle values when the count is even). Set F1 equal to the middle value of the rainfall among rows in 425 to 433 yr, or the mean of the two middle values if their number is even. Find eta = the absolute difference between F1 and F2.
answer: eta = 0.08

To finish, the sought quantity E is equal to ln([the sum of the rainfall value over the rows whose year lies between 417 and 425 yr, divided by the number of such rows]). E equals 1.23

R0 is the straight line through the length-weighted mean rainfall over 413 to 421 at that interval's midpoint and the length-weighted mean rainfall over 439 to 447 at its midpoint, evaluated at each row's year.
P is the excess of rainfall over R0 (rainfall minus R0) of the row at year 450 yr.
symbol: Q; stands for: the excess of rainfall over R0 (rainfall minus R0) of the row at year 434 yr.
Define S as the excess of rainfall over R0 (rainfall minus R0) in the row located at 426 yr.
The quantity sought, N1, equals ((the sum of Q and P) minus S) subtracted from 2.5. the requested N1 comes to 2.50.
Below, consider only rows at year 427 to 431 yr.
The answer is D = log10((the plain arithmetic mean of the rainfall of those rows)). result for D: 0.527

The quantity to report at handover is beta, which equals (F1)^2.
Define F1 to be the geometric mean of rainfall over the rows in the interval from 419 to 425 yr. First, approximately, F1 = 3.45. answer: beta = 11.9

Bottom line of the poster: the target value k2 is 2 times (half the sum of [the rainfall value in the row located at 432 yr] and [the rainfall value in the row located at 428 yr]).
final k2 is 6.55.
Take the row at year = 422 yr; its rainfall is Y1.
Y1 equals 3.381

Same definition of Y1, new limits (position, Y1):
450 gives 3.266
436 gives 3.165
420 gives 3.614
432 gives 3.218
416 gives 3.616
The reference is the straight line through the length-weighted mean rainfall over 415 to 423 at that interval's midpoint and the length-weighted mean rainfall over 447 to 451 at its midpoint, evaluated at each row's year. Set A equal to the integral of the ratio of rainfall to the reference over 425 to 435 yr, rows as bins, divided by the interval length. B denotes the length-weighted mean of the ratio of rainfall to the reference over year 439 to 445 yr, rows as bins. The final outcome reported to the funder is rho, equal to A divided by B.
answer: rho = 0.97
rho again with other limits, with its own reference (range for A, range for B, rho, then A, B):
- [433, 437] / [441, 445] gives 0.94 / 0.951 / 1.01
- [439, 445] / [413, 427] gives 1.02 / 0.998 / 0.98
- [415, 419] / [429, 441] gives 1.04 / 0.996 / 0.96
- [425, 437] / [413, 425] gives 0.98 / 0.963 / 0.99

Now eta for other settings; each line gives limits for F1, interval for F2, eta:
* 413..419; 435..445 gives 0.16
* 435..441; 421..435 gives 0.16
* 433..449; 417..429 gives 0.14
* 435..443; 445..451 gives 0.07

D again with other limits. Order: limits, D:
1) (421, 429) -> 0.523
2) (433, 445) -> 0.510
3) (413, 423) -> 0.540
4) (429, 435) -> 0.517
